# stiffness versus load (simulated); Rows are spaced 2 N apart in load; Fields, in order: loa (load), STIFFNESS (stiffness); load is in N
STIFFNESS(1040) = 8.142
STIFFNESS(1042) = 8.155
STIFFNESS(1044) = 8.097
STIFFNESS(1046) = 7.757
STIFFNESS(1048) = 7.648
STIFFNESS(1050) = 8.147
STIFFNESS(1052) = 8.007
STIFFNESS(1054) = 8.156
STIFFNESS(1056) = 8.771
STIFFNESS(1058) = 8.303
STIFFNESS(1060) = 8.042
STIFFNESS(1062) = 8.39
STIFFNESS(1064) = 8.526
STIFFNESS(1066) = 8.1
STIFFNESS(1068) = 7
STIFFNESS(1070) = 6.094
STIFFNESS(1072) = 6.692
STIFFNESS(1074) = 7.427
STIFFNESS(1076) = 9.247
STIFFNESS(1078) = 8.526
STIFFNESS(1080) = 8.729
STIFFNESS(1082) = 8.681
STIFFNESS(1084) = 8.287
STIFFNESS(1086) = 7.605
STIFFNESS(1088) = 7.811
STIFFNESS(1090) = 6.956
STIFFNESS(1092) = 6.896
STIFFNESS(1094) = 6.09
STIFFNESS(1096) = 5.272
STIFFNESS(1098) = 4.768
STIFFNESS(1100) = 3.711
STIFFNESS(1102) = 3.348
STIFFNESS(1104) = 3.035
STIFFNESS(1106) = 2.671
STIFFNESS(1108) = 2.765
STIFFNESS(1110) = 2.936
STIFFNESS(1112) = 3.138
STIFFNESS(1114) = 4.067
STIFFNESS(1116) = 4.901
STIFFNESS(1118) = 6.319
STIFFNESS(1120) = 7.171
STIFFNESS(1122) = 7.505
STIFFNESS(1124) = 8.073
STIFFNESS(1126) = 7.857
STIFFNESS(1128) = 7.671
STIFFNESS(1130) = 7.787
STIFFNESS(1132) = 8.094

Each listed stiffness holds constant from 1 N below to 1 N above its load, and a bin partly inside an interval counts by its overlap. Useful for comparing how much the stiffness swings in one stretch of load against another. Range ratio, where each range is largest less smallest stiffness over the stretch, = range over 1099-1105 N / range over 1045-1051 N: 1.4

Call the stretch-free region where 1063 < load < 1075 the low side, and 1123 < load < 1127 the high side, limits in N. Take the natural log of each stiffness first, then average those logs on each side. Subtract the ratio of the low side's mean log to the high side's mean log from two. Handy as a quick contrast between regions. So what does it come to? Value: 1.04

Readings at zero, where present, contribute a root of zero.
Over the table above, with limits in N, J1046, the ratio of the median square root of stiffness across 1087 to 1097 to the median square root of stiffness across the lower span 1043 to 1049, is 0.94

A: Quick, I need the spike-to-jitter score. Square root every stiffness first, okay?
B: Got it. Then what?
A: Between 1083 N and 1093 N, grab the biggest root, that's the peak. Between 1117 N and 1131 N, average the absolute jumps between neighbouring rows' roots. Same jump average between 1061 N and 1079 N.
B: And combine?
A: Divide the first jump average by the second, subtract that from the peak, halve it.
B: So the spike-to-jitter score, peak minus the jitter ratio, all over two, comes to 1.2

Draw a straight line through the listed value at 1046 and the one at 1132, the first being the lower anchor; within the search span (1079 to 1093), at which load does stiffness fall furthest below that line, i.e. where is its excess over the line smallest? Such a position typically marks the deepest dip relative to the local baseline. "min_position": 1092 N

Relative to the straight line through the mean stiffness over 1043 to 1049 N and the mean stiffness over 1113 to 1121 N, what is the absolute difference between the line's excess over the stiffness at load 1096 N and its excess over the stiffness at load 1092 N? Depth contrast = 1.5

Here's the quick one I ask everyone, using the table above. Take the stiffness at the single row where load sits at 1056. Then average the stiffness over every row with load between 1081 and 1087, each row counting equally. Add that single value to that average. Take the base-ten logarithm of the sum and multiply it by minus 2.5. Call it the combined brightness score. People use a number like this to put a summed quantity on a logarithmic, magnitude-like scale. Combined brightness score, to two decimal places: -3.07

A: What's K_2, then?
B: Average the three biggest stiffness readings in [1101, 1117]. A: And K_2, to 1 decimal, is 4.1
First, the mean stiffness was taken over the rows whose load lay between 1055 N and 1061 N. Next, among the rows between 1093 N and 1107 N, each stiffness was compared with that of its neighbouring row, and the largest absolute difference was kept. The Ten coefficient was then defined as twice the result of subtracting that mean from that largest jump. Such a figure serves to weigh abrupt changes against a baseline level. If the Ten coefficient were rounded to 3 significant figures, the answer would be -14.6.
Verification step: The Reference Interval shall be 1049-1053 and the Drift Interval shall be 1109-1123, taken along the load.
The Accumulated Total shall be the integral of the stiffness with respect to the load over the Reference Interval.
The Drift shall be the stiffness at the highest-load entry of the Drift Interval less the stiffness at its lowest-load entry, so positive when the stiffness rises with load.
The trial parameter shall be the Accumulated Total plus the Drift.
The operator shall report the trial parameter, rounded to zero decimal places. 37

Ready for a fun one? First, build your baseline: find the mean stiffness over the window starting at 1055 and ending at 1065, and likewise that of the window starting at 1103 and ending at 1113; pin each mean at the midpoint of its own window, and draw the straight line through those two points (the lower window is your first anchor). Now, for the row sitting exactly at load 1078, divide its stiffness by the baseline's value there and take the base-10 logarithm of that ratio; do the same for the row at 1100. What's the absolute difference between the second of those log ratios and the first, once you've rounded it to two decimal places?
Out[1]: 0.14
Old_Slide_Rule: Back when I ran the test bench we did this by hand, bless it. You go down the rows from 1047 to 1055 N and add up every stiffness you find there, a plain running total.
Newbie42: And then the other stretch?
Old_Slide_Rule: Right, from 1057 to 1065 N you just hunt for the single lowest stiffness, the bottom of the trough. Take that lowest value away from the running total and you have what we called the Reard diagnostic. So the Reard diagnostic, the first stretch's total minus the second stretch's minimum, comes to 24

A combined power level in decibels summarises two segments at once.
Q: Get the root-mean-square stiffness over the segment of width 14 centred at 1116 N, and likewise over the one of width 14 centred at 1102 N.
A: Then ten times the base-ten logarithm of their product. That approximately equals 13.1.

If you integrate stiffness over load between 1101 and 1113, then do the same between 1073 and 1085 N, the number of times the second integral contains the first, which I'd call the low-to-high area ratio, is 2.8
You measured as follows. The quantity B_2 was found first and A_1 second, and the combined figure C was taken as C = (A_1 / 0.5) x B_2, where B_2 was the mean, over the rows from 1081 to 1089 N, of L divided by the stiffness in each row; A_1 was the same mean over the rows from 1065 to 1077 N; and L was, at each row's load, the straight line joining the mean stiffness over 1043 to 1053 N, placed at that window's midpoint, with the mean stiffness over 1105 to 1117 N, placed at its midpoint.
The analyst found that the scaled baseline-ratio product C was 1.1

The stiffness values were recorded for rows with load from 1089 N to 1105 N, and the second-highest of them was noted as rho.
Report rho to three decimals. 6.896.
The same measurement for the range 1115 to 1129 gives 7.857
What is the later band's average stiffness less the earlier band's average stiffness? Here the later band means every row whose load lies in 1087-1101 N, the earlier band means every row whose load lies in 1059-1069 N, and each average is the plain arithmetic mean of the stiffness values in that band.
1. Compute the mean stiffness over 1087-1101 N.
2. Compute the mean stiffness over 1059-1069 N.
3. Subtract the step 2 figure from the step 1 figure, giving -2.1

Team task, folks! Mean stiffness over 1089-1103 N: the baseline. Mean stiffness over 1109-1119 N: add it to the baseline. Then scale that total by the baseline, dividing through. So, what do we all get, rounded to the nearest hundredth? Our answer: 1.81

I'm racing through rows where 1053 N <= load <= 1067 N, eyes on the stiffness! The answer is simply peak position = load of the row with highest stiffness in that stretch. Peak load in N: 1056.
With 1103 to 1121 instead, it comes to 1120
